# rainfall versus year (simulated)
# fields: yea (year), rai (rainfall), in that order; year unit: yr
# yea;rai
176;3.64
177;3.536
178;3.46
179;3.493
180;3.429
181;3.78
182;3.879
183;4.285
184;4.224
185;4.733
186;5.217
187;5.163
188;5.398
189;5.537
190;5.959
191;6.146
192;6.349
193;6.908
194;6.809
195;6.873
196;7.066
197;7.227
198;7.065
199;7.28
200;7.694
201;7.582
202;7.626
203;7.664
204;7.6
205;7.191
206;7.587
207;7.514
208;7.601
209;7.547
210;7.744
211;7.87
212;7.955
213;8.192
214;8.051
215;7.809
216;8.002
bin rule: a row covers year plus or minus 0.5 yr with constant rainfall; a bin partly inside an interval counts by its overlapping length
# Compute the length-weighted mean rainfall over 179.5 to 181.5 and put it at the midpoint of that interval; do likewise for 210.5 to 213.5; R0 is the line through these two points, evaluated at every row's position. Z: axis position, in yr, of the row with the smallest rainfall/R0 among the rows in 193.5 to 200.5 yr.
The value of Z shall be 198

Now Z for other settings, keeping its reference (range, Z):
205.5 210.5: 209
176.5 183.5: 180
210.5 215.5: 215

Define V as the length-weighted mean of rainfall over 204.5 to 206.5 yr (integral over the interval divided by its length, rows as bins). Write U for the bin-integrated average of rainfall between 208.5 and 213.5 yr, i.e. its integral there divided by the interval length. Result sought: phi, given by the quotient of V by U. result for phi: 0.94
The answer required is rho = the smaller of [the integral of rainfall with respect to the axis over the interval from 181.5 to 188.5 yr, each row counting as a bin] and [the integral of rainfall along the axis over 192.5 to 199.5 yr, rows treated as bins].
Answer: 33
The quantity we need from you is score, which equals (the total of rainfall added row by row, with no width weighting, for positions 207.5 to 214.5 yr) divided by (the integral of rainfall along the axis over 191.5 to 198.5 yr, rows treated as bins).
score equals 1.1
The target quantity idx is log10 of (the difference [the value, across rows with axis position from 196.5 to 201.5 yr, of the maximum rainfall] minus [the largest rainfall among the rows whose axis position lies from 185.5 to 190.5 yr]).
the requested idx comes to 0.24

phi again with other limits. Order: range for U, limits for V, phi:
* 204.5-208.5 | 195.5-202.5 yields 0.99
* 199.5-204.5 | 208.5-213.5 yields 1.03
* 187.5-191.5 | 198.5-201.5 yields 1.31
